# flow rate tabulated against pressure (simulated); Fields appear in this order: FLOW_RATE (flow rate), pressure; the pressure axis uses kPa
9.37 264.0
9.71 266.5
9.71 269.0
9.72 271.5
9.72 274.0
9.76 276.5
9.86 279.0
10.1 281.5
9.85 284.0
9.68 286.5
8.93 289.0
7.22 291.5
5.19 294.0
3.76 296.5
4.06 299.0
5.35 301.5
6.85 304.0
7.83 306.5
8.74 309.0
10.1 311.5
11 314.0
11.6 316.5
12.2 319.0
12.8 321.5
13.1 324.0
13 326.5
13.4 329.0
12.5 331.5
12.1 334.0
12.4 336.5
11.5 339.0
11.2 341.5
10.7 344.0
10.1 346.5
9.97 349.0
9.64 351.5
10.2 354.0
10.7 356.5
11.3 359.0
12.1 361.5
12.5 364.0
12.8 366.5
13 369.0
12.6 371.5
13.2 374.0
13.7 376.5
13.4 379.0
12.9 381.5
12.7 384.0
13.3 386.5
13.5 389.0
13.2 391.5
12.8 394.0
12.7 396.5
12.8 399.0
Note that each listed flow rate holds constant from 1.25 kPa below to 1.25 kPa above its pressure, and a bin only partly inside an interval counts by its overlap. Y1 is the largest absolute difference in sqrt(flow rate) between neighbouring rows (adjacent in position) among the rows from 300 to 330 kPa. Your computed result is 0.30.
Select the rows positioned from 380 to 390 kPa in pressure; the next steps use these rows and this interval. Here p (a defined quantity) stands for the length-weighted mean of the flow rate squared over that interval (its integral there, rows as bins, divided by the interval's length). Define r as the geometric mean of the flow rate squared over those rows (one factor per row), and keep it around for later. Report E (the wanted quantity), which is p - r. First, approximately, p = 172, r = 172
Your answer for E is 0.13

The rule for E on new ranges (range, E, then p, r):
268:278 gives 0.07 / 95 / 95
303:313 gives 4.70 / 74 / 69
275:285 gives -0.03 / 98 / 98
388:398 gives -0.26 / 170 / 170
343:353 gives 0.03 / 102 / 102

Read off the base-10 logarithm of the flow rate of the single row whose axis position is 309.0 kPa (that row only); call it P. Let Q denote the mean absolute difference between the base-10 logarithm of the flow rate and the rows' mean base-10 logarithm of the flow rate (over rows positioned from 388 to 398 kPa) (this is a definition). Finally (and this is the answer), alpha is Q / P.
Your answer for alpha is 0.011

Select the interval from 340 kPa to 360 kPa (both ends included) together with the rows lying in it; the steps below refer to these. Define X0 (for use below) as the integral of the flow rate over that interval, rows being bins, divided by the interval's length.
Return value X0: 10.5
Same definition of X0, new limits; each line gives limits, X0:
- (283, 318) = 7.9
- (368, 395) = 13.1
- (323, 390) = 12.1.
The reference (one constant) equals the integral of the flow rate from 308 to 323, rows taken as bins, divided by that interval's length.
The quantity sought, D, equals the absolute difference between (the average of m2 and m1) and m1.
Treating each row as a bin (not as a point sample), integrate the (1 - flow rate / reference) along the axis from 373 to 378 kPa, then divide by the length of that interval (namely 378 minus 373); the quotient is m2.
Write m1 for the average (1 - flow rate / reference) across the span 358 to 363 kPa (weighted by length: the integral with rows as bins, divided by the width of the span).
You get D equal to 0.08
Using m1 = -0.06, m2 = -0.21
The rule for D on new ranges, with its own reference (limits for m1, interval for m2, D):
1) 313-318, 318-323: 0.05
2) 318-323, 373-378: 0.04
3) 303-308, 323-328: 0.25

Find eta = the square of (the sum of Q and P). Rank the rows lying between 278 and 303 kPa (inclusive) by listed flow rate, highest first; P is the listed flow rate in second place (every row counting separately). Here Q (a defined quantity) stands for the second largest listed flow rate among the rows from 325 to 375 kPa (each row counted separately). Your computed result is 532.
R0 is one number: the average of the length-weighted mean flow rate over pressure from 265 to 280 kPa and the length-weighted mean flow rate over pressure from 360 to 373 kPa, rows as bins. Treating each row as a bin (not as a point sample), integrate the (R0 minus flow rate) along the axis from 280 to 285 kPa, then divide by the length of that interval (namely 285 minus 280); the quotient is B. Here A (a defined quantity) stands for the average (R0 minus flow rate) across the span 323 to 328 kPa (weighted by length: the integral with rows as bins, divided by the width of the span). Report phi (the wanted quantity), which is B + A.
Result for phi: -0.7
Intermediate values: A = -1.9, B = 1.2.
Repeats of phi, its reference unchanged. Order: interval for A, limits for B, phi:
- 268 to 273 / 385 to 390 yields -0.8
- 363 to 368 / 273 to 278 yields -0.1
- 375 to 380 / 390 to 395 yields -4.2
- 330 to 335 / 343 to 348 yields -0.4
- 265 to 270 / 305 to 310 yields 4.4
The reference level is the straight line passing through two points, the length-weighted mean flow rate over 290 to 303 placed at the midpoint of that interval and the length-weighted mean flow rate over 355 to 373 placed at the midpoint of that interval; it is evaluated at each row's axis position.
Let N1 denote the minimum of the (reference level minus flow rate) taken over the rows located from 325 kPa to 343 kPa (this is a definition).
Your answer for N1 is -4.9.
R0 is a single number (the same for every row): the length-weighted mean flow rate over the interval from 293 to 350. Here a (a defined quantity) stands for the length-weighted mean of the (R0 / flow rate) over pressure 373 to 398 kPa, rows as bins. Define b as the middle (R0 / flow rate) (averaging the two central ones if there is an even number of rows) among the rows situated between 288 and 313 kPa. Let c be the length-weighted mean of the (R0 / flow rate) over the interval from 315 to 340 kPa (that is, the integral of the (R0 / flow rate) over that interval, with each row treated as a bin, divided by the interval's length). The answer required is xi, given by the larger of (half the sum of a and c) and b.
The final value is 1.42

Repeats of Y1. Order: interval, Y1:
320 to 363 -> 0.13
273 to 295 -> 0.41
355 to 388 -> 0.12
